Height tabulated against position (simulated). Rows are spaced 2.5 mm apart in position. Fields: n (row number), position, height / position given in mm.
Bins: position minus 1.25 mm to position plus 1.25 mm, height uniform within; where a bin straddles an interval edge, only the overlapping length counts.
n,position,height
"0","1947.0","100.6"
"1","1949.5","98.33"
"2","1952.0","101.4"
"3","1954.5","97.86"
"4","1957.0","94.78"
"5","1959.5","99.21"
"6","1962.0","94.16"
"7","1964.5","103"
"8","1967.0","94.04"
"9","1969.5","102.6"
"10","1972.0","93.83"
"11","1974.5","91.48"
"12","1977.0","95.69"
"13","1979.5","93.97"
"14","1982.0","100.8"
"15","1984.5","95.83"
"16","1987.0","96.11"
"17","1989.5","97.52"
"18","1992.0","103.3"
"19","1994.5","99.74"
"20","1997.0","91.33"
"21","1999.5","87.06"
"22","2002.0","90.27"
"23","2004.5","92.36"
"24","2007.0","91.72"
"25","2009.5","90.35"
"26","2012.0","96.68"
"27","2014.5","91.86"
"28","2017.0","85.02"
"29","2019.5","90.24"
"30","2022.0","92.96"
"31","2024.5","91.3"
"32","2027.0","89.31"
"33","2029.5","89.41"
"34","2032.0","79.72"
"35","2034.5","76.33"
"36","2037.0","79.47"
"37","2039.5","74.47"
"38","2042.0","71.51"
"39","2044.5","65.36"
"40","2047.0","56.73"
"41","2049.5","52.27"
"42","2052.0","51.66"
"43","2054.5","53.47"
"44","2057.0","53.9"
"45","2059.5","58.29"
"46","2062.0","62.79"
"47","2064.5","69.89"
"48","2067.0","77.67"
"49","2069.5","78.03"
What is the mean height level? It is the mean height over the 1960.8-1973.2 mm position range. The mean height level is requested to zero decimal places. 98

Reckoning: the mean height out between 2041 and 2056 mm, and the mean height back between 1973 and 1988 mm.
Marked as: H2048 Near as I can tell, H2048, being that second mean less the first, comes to 37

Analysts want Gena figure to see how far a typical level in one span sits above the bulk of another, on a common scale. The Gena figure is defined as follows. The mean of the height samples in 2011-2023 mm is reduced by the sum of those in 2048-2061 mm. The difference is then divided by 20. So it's -9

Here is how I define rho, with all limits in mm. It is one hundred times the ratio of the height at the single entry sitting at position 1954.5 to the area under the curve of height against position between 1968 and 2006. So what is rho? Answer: 3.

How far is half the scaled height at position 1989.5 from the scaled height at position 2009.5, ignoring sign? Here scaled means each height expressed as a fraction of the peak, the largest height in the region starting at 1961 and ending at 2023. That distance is 0.40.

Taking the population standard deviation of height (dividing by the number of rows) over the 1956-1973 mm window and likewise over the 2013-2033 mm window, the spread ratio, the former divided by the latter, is 0.94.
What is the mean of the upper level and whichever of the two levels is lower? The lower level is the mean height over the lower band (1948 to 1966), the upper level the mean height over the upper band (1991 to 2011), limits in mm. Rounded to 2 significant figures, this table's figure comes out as 93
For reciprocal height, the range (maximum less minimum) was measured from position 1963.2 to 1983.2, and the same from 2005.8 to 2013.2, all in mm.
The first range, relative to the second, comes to 1.7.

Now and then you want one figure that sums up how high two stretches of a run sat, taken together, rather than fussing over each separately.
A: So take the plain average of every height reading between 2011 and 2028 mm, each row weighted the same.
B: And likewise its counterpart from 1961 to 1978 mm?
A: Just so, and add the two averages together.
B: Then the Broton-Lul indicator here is 187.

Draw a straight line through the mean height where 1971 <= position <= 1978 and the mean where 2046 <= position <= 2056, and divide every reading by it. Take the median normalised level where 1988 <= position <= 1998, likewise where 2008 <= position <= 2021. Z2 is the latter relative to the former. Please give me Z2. 1.08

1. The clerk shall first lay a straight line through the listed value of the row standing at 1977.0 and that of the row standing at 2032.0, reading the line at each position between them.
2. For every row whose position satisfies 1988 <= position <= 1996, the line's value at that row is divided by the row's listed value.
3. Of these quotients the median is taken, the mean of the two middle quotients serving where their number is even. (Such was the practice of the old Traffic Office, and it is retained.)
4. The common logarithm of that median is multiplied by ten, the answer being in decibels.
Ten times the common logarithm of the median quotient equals -0.42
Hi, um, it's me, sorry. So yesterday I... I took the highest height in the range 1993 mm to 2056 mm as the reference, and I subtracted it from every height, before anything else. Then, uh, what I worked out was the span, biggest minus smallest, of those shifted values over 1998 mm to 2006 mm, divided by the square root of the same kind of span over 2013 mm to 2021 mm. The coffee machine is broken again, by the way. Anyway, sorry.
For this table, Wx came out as 2.0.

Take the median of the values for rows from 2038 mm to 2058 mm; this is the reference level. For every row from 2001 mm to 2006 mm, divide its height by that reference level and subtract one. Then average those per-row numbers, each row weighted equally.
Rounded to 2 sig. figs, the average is 0.65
